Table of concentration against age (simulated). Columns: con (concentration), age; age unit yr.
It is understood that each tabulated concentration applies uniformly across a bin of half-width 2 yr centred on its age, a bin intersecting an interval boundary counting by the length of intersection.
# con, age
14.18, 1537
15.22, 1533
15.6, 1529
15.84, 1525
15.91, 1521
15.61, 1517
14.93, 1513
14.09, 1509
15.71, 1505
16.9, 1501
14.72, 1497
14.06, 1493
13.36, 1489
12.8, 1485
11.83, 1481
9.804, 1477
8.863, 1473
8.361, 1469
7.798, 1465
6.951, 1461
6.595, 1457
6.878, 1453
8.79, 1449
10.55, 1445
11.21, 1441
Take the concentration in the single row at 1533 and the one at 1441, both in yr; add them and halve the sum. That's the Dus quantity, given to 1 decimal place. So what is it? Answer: 13.2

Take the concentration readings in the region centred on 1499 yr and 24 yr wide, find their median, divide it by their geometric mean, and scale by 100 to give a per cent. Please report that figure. 97.6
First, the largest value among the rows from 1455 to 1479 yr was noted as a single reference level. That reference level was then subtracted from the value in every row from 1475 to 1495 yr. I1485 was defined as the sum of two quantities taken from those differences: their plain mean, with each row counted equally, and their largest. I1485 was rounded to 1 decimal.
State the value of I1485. 6.8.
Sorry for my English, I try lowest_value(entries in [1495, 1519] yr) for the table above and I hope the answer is 14.09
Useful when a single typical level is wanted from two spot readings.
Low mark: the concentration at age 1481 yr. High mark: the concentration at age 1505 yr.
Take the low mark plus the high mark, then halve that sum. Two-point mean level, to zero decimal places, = 14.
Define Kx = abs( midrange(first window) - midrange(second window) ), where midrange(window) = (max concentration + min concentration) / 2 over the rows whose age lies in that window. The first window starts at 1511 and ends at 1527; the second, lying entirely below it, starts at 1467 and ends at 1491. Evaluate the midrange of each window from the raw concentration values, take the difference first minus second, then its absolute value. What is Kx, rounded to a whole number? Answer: 5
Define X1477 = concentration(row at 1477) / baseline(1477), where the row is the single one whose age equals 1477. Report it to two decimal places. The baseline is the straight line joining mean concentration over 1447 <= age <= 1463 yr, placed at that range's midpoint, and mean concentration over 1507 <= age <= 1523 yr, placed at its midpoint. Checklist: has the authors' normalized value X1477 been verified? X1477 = 0.96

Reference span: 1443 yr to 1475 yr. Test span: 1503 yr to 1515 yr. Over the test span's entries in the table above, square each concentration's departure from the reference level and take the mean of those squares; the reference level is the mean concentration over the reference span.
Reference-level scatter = 47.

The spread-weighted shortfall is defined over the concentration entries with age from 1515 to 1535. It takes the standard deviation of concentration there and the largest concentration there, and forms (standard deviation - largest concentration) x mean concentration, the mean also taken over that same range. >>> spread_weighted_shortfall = -245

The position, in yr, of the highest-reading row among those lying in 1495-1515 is 1501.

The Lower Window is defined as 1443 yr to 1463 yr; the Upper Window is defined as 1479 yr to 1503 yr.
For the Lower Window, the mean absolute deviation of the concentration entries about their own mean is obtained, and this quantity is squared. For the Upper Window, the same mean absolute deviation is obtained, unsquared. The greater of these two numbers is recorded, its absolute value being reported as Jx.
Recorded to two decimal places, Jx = 1.89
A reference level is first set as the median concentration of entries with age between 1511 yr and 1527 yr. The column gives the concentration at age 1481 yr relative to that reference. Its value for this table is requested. -4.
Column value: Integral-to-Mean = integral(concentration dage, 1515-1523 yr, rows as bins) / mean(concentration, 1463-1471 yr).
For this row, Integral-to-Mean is 15.6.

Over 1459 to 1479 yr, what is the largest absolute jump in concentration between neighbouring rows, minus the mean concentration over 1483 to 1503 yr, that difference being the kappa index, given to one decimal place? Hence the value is -13.4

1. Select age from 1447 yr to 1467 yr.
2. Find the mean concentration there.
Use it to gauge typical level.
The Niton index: 7.4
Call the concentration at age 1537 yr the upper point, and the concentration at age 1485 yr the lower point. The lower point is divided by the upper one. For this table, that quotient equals 0.90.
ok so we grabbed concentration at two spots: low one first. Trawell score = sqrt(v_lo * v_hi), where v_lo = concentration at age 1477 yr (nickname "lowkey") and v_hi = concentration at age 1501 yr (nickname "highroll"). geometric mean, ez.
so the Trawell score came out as 12.9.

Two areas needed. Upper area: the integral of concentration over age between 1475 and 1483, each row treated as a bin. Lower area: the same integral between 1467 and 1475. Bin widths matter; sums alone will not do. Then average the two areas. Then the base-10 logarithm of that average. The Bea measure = 1.89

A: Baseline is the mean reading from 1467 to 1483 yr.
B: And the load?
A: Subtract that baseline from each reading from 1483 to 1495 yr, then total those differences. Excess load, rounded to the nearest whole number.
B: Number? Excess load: 11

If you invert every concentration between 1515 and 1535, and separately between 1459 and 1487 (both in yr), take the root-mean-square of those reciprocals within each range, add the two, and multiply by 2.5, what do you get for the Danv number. 0.440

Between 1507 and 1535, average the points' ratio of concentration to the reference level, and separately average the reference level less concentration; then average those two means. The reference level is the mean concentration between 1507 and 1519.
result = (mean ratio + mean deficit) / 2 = 0.3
